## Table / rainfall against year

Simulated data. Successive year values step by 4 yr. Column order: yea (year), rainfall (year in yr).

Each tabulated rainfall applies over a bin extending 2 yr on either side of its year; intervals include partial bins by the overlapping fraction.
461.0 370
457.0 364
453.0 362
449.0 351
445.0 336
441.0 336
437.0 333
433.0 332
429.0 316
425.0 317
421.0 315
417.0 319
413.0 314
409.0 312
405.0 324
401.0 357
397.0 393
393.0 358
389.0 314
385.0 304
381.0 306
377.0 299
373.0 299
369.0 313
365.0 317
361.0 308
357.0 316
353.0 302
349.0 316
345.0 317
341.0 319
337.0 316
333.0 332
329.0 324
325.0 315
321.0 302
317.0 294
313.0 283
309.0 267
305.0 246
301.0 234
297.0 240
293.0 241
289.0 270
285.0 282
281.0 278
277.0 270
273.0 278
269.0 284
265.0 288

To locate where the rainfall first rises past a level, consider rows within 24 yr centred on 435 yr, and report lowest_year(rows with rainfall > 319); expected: 433.0 yr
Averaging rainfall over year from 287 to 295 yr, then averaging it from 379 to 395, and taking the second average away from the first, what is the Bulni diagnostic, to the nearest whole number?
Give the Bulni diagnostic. -65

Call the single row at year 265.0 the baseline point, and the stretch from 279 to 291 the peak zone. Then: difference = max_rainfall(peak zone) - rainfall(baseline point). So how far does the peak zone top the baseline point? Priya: -6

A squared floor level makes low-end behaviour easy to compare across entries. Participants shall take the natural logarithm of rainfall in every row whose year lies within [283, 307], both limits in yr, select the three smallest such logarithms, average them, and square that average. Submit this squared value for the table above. 30.0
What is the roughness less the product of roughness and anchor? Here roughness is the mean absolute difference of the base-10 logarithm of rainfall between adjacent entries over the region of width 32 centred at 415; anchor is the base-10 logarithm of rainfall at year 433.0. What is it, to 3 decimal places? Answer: -0.017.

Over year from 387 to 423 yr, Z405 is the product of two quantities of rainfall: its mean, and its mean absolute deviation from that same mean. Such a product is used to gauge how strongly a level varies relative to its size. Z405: 7868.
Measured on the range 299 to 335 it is 7966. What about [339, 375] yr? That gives 1848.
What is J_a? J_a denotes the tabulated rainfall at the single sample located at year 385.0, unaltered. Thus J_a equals 304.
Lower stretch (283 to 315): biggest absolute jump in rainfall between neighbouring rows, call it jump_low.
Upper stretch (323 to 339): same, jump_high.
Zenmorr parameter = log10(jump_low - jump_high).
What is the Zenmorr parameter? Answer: 1.1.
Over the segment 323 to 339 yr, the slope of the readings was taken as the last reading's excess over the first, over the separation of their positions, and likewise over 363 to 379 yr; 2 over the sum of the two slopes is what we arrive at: -1.4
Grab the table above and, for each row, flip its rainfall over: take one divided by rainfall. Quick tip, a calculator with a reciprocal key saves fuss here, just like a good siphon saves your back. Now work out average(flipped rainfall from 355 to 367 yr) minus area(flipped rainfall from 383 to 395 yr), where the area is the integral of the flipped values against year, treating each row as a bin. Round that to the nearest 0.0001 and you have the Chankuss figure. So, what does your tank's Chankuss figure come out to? -0.0339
